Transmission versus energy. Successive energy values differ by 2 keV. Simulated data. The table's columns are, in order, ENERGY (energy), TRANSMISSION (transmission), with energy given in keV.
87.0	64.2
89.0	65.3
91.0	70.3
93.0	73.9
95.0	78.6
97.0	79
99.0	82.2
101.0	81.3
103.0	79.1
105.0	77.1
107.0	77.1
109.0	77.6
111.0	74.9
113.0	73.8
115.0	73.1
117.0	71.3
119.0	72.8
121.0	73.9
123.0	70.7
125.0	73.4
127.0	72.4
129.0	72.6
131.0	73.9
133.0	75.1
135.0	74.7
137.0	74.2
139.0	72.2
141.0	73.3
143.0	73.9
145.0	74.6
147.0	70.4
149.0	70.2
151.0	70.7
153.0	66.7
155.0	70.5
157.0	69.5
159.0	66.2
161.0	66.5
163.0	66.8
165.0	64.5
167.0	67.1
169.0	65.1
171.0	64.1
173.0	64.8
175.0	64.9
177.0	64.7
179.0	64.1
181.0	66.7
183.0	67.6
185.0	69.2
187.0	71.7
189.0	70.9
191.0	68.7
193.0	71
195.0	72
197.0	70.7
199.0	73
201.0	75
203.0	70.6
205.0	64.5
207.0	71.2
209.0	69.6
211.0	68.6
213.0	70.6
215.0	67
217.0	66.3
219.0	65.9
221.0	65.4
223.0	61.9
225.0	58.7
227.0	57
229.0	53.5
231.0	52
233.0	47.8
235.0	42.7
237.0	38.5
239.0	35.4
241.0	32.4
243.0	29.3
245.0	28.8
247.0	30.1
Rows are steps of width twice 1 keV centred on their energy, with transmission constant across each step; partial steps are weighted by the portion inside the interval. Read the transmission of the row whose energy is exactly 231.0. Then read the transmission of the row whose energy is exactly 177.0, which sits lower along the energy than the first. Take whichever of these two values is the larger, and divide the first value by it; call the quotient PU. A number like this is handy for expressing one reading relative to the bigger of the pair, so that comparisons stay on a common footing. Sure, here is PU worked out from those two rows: 0.80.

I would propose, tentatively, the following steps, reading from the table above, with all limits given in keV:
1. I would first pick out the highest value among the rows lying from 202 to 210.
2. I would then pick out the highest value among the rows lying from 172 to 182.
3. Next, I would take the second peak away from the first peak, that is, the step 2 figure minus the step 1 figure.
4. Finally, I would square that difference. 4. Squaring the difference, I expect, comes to 20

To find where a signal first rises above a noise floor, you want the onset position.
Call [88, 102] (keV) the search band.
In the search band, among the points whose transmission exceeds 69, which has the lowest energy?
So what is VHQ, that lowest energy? 91.0 keV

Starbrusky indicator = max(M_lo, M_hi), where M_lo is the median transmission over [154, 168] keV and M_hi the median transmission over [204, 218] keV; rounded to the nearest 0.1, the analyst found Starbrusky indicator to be 68.6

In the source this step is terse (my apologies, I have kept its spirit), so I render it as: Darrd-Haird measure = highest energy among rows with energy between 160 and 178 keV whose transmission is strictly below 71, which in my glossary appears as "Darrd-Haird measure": 177.0 keV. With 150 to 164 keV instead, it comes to 163.0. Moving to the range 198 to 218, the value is 217.0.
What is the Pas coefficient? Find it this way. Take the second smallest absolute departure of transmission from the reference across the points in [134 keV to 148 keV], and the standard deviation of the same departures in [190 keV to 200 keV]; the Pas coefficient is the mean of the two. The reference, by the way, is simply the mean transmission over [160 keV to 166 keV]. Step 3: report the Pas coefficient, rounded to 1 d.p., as 3.9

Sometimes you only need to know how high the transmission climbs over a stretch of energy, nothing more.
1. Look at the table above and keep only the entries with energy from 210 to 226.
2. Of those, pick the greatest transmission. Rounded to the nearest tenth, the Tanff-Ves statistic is 70.6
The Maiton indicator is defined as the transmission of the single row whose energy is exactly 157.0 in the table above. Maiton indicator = 69.5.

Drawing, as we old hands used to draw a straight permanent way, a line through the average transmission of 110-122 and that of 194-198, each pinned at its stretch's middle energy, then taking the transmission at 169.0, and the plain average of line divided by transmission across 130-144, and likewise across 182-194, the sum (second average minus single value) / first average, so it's -65.0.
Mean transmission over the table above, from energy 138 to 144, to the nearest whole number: 73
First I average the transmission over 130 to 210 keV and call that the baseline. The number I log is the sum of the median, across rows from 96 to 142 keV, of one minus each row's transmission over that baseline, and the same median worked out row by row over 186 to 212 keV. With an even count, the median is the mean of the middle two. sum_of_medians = -0.08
